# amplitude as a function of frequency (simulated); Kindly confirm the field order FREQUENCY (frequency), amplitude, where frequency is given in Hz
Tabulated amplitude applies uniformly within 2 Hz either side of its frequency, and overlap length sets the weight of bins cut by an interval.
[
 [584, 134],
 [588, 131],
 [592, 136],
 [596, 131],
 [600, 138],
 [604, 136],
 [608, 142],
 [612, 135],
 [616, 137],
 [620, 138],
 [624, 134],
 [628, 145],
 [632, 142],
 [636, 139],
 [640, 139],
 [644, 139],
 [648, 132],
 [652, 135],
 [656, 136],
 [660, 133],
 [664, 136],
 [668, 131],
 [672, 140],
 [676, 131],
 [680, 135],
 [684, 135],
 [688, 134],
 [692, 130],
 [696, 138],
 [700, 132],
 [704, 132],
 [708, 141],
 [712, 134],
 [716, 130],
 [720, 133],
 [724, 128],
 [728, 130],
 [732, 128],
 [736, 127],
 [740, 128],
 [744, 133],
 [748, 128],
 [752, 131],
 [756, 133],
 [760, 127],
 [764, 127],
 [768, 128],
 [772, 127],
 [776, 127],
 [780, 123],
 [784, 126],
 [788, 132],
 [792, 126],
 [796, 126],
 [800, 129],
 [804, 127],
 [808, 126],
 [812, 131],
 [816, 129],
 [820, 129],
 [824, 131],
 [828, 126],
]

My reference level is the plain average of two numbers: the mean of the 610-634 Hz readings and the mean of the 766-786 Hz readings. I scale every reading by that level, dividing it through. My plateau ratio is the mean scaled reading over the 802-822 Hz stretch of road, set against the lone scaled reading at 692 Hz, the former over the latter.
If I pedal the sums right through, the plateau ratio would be 0.99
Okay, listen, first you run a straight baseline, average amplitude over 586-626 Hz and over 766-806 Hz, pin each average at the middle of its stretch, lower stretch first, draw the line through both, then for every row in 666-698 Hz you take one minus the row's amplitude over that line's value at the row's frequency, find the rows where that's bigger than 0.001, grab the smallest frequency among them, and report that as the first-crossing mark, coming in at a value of 668 Hz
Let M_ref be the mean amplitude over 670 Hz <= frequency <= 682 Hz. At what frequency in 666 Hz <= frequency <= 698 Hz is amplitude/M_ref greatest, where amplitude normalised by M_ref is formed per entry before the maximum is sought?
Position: 672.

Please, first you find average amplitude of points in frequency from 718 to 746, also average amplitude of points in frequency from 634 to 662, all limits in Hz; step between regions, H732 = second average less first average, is 6.6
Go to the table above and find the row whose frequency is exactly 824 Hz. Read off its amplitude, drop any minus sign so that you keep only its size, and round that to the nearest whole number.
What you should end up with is 131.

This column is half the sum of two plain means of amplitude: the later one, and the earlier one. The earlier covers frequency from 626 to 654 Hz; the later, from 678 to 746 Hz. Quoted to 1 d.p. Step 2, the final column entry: 135.5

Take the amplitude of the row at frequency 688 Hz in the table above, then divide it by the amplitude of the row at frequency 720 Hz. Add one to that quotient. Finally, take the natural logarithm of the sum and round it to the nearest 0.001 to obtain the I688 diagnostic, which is 0.697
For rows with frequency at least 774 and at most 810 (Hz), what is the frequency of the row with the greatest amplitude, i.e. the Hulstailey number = 788 Hz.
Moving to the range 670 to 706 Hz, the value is 672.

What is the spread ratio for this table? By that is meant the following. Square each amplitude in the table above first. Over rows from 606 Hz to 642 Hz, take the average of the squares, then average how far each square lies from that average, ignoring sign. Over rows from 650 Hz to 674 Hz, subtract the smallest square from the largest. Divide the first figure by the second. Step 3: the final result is 0.31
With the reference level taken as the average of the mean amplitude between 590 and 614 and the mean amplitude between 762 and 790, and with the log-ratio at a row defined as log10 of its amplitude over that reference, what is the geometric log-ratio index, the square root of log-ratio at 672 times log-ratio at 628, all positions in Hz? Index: 0.033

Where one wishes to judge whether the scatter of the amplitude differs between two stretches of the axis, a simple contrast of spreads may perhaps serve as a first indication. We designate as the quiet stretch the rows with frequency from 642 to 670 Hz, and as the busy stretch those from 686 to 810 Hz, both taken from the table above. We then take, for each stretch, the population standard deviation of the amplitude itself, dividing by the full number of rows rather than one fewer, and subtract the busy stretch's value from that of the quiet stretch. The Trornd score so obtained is -1.2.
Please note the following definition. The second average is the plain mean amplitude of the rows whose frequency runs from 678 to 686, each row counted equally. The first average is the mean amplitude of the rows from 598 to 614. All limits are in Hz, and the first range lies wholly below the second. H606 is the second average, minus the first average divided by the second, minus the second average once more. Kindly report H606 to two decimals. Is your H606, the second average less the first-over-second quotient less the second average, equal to -1.02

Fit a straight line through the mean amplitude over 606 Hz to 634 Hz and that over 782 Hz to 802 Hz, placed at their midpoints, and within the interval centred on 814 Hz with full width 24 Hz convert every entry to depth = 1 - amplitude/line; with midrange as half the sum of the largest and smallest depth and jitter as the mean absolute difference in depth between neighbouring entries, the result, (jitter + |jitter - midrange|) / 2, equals 0.025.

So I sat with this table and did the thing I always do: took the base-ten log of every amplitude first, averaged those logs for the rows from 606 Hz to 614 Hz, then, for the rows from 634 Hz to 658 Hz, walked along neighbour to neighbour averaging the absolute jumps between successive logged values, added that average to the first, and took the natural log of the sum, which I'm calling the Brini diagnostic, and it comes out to 0.765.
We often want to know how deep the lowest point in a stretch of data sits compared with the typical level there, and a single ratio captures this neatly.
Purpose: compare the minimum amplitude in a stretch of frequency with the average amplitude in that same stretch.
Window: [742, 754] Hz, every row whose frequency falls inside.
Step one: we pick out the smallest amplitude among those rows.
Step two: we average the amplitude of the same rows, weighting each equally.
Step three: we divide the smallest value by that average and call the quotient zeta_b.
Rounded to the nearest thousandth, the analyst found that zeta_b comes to 0.980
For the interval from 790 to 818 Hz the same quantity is 0.987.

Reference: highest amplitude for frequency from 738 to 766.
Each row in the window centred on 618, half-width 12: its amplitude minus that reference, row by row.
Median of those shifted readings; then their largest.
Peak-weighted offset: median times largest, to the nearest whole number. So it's 54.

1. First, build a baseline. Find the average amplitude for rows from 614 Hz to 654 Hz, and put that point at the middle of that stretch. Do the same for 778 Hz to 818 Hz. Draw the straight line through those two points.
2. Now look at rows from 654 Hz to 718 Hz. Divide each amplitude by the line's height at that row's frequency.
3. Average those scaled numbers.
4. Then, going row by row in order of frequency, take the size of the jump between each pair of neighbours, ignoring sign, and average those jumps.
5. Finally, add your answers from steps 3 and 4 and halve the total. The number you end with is 0.516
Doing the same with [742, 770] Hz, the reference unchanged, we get 0.509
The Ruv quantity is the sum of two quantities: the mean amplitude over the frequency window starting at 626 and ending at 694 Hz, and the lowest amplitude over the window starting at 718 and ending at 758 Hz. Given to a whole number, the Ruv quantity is 263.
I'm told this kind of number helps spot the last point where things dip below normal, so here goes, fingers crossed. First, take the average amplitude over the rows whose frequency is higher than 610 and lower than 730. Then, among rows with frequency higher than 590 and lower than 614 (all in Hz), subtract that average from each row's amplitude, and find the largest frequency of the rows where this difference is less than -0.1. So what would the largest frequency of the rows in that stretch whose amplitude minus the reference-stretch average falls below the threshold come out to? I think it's 612 Hz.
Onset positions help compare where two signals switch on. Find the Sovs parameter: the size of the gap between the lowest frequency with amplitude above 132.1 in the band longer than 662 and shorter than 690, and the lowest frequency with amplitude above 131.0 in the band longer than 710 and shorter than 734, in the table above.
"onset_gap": 48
